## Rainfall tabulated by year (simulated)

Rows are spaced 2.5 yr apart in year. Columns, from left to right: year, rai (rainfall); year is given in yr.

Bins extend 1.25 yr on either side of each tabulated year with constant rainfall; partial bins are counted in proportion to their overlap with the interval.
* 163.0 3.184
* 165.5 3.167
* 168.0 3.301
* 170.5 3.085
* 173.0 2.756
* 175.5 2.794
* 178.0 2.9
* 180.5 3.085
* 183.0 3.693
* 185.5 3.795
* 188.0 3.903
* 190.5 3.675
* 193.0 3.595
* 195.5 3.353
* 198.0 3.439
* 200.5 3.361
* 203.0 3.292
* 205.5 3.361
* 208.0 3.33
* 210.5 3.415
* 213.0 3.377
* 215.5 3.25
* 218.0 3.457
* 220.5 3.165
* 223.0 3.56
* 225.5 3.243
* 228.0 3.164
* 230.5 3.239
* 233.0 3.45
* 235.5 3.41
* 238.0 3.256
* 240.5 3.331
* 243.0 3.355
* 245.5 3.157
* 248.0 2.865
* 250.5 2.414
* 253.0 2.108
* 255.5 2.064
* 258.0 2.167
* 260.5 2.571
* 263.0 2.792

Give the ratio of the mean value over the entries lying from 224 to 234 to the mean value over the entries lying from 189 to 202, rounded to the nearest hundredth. 0.94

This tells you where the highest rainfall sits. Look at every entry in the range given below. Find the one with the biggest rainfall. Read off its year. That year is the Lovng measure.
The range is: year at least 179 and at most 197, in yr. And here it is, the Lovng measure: 188.0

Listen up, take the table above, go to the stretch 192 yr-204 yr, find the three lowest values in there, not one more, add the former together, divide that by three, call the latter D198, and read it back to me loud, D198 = 3.34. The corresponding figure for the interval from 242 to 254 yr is 2.46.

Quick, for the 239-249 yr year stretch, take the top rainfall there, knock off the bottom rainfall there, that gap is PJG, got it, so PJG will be 0.49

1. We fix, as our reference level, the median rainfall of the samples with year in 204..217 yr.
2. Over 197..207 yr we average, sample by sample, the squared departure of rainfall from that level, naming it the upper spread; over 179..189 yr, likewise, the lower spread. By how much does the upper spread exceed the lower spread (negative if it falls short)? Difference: -0.16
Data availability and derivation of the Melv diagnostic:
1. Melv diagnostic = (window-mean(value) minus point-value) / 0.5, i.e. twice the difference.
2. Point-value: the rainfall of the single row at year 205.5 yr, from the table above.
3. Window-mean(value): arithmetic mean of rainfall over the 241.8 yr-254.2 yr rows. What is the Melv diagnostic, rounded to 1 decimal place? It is -1.2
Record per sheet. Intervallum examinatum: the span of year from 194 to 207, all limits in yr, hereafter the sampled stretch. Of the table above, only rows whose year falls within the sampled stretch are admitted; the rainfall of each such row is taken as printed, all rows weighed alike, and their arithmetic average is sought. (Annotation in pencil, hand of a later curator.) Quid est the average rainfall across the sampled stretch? 3.4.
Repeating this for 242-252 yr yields 2.9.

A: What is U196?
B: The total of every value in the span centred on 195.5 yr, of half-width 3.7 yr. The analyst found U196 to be 10.4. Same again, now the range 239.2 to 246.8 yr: 9.8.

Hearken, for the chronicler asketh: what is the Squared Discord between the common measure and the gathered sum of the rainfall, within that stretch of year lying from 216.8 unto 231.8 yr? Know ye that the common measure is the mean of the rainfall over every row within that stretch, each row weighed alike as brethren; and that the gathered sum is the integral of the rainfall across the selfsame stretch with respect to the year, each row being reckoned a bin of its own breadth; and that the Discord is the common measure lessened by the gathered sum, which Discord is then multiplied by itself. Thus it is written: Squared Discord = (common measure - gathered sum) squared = 2140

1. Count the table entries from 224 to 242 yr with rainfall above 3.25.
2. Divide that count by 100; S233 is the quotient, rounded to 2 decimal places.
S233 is 0.04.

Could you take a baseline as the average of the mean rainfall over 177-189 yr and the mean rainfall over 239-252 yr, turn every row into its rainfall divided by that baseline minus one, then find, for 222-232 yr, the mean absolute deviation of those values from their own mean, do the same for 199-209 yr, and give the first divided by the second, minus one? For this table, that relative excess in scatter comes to 4.2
